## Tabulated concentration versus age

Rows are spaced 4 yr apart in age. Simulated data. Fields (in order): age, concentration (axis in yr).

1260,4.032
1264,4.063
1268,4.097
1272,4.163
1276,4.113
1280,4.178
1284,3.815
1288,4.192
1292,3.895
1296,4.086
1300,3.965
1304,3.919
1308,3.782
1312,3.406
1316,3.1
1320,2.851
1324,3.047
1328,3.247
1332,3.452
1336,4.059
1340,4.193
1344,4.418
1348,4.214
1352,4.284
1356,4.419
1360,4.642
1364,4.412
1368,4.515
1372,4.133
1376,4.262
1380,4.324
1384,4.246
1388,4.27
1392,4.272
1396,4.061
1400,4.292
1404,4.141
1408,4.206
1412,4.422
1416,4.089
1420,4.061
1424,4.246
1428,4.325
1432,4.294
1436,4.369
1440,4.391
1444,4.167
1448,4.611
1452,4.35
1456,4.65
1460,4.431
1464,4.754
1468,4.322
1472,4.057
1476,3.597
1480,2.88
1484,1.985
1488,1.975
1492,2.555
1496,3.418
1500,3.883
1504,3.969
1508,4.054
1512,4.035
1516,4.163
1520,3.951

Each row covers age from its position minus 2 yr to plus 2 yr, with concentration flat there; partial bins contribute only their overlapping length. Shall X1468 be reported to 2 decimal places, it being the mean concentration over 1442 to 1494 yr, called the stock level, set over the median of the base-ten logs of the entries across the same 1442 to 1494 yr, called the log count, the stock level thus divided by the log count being 6.00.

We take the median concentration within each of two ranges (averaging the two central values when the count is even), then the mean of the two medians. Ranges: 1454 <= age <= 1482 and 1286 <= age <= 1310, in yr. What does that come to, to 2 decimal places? 4.13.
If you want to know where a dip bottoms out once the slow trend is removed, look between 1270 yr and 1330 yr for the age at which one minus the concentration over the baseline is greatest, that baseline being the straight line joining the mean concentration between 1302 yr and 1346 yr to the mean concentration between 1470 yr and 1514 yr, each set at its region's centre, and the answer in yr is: 1320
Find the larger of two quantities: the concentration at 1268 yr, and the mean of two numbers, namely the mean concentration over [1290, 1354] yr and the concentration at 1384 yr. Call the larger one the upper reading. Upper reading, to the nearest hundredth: 4.10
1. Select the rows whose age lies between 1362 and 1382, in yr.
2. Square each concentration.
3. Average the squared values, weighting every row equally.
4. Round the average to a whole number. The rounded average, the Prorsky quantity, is 19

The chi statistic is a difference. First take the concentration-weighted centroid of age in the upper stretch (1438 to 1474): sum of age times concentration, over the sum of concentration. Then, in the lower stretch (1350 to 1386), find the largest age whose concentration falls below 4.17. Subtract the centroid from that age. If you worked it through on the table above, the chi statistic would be -83.9 yr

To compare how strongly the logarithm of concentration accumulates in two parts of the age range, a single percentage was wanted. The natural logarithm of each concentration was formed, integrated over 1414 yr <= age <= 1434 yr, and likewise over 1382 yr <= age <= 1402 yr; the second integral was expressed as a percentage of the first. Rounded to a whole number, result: 100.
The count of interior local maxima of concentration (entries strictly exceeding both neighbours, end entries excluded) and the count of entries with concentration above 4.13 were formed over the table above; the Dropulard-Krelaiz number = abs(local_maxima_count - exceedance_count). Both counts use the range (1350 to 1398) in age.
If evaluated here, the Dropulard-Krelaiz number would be 7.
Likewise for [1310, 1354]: 3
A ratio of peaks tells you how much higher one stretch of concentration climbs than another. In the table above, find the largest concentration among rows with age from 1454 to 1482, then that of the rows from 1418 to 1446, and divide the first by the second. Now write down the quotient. 1.08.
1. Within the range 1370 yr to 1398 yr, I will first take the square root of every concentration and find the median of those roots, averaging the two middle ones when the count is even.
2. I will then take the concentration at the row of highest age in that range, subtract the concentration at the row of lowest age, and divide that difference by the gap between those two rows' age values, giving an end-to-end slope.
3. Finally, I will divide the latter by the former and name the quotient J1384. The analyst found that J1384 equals -0.001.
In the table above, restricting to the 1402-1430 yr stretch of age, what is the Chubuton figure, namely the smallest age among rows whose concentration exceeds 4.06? 1404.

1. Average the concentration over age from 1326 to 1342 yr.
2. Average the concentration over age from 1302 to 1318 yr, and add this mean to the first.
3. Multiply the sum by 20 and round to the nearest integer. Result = 146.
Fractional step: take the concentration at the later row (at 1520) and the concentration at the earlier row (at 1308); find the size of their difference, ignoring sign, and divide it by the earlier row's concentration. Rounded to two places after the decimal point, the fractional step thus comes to 0.04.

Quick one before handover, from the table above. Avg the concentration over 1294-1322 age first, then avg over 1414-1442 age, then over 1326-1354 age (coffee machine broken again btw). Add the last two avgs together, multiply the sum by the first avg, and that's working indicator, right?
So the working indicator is 30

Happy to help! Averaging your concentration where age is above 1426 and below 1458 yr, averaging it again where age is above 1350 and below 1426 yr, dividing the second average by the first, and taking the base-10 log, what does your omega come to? -0.012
